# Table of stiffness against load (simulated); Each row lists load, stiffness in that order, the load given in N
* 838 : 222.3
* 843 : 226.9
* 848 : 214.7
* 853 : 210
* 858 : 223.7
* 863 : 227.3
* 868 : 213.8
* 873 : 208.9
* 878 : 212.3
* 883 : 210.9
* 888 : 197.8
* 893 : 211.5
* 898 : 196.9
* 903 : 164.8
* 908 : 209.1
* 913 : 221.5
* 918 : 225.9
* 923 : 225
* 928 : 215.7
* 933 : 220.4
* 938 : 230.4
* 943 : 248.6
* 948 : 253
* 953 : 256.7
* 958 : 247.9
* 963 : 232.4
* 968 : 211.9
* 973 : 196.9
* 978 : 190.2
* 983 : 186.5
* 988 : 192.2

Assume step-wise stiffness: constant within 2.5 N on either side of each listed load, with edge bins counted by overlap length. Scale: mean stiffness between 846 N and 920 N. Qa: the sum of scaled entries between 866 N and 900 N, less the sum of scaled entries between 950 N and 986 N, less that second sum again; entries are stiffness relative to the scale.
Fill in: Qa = -7.6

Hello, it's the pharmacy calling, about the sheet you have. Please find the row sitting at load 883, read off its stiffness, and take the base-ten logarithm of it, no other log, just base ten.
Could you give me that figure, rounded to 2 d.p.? 2.32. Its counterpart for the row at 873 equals 2.32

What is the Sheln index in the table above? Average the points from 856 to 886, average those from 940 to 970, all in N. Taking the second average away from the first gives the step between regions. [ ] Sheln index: -26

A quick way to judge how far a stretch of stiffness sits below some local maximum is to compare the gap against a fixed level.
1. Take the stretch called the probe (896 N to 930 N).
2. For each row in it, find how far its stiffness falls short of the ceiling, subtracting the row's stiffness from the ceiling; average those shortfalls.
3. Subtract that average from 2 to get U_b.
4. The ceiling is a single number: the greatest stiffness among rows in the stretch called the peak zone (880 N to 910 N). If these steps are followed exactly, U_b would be -1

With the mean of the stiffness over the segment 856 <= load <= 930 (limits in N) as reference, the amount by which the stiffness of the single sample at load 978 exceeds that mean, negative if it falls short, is -21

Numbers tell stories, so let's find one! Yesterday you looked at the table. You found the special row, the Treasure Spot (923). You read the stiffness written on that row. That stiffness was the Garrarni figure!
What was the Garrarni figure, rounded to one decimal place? 225.0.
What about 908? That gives 209.1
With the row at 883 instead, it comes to 210.9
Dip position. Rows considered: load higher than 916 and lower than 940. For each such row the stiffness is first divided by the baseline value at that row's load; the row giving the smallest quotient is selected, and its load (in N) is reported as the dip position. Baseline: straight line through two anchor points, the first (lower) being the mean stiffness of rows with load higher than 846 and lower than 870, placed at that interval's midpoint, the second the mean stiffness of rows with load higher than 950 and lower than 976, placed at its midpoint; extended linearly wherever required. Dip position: 928 N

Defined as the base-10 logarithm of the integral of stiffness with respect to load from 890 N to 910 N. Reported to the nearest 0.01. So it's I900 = 3.59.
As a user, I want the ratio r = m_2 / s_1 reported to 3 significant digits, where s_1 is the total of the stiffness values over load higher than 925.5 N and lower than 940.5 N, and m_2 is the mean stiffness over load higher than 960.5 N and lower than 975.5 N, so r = 0.321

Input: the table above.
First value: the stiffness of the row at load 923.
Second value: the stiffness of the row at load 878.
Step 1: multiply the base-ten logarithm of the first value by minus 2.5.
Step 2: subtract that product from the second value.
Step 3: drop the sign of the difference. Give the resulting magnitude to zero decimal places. 218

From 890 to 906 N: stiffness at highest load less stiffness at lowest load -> -47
